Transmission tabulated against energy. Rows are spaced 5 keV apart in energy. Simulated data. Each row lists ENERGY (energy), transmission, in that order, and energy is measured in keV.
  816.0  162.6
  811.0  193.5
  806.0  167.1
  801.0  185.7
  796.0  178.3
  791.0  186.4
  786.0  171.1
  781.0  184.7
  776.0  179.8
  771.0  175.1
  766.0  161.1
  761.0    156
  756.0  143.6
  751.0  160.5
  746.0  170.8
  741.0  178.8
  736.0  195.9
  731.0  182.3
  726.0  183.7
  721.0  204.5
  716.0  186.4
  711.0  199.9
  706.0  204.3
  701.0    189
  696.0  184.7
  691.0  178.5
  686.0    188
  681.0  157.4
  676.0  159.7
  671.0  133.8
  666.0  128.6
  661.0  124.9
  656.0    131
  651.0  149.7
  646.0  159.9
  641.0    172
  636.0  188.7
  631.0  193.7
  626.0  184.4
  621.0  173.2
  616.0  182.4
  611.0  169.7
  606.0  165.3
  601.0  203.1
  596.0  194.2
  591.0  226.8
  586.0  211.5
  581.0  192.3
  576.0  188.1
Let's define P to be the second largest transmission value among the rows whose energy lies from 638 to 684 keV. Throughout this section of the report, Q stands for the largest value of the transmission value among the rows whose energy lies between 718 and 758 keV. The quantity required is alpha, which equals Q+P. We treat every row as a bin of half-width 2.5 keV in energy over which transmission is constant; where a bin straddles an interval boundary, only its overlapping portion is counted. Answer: 364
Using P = 159.9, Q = 204.5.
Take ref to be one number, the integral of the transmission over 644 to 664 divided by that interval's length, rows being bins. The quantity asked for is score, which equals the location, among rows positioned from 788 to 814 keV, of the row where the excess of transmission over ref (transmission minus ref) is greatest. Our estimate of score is 811.0 keV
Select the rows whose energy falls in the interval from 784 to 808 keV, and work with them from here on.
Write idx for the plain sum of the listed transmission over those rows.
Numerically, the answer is 889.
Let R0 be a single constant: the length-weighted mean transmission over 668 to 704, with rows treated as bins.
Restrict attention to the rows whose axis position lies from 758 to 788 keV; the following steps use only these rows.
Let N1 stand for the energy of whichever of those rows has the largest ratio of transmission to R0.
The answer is 781.0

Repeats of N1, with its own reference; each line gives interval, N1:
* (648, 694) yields 686.0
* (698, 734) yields 721.0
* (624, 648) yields 631.0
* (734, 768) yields 736.0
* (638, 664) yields 641.0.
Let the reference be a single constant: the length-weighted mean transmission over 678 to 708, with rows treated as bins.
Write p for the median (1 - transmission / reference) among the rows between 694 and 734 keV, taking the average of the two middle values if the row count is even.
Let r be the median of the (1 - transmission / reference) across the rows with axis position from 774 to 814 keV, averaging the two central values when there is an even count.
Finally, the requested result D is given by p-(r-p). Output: -0.06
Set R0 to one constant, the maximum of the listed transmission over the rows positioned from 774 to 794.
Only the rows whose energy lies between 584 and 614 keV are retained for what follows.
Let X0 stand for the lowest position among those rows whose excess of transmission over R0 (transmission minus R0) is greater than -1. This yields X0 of 586.0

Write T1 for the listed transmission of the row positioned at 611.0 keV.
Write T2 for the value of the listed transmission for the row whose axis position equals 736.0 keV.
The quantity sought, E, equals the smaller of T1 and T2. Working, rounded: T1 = 169.7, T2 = 195.9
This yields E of 170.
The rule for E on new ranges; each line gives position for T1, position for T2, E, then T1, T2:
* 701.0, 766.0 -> 161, 189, 161.1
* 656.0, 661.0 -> 125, 131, 124.9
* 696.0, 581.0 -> 185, 184.7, 192.3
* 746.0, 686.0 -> 171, 170.8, 188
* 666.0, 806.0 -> 129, 128.6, 167.1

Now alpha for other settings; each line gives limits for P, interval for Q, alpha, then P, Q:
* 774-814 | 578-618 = 413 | 186.4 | 226.8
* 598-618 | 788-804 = 369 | 182.4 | 186.4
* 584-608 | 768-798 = 398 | 211.5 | 186.4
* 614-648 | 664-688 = 377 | 188.7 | 188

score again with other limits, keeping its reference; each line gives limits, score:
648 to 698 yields 686.0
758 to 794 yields 791.0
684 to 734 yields 721.0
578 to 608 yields 591.0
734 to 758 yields 736.0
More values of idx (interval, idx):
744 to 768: 792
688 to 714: 956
